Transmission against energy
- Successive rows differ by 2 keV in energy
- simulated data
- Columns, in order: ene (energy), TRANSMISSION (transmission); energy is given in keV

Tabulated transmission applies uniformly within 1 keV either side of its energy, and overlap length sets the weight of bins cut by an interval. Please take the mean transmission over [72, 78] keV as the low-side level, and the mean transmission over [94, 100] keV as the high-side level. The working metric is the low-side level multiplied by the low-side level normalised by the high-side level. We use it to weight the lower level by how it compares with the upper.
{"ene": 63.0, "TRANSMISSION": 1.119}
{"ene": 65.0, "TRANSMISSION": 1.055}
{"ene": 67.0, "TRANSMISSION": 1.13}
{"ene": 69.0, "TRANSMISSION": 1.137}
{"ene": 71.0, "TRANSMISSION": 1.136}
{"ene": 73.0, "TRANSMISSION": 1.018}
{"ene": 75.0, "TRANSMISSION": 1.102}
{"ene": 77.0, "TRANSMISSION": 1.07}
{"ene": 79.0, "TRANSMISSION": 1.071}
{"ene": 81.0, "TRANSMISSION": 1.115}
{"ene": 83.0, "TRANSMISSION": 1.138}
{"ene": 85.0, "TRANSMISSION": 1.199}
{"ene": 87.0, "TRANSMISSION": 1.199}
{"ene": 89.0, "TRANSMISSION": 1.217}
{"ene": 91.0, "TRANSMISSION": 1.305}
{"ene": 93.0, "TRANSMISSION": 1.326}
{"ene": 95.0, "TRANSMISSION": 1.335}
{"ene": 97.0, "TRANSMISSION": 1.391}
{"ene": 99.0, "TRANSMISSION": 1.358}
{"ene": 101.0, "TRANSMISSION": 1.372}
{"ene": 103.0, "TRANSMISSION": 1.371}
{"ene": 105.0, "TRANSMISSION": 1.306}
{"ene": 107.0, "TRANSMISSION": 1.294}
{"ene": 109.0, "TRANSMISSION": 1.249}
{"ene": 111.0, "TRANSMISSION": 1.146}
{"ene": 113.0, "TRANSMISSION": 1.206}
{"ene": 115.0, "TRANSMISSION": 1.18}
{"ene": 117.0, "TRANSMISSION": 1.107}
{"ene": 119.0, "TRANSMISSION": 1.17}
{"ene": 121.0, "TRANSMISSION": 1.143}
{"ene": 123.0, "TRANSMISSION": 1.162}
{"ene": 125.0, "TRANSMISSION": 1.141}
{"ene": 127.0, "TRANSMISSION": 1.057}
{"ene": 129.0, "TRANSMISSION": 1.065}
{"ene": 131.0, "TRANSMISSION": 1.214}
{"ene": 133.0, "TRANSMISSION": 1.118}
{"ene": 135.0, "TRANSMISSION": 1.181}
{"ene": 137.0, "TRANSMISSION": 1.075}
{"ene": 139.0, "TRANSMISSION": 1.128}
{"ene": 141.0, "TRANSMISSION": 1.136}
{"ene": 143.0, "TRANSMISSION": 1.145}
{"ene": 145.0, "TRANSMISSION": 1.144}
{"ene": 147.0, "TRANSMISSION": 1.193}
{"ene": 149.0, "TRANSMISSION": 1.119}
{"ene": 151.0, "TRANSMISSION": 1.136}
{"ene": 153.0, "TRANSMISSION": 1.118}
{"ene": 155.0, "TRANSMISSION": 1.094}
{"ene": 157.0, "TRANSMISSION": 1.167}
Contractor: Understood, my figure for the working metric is 0.8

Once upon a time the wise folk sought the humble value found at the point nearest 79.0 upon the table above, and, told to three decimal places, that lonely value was 1.071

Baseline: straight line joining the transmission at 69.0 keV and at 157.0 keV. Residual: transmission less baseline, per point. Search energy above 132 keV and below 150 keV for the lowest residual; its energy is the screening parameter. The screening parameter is 137.0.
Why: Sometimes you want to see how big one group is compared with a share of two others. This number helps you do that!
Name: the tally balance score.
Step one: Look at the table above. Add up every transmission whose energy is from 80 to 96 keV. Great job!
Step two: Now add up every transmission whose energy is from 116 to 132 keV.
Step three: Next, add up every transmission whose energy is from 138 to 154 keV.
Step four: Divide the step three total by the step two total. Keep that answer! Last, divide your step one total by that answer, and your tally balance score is 9.8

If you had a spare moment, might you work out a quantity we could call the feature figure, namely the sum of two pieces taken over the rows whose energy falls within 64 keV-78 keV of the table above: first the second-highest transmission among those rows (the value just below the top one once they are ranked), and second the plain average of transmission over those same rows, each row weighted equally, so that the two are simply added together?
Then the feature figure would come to 2.23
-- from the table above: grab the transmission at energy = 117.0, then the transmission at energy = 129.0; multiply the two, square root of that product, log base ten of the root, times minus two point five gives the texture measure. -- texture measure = -0.089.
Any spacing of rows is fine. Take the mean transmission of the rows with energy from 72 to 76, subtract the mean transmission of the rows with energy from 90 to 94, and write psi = -0.26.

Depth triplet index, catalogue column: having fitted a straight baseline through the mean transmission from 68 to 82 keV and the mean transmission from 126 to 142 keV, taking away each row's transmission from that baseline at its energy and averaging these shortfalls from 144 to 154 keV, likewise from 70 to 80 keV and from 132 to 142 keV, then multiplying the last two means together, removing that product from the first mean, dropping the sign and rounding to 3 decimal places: 0.013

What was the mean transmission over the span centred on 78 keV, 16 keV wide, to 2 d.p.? 1.11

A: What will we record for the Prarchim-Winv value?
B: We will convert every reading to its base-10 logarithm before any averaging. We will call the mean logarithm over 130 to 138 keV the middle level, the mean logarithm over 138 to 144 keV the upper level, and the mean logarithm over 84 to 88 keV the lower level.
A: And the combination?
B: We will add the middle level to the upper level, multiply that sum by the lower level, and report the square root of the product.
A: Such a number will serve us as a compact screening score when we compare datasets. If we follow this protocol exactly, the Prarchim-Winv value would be 0.095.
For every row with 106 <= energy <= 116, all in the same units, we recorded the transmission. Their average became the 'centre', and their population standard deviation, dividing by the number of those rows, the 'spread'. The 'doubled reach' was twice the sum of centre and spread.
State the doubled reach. 2.53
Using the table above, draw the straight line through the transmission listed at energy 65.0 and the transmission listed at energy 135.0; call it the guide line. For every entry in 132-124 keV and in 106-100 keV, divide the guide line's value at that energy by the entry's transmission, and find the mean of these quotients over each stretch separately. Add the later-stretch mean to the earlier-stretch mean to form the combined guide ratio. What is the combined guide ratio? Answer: 1.88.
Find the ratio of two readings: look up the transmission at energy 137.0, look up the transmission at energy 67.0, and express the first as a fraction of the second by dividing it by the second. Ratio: 0.95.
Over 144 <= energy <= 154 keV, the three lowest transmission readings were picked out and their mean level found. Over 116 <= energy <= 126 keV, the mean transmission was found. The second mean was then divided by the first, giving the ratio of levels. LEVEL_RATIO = 1.02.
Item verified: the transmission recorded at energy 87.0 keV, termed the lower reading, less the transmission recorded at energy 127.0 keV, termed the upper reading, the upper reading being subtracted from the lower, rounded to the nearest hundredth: 0.14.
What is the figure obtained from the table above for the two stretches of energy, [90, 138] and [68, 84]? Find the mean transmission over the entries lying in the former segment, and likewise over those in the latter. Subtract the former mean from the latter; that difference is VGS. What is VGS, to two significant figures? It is -0.12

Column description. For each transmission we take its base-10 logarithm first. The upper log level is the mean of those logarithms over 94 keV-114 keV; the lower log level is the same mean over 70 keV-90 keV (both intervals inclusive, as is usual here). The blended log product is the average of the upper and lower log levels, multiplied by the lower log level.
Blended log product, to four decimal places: 0.0042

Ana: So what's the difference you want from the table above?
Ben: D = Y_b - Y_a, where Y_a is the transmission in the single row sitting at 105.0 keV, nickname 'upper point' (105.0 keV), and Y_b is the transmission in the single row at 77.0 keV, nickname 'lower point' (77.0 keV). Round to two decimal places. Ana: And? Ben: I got -0.24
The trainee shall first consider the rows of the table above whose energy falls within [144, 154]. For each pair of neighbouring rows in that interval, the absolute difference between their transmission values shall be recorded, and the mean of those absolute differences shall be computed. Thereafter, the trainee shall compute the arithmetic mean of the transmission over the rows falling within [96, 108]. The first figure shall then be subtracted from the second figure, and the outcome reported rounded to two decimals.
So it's 1.31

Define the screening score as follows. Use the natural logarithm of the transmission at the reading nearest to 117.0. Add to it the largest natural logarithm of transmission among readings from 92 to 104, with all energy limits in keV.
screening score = 0.43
